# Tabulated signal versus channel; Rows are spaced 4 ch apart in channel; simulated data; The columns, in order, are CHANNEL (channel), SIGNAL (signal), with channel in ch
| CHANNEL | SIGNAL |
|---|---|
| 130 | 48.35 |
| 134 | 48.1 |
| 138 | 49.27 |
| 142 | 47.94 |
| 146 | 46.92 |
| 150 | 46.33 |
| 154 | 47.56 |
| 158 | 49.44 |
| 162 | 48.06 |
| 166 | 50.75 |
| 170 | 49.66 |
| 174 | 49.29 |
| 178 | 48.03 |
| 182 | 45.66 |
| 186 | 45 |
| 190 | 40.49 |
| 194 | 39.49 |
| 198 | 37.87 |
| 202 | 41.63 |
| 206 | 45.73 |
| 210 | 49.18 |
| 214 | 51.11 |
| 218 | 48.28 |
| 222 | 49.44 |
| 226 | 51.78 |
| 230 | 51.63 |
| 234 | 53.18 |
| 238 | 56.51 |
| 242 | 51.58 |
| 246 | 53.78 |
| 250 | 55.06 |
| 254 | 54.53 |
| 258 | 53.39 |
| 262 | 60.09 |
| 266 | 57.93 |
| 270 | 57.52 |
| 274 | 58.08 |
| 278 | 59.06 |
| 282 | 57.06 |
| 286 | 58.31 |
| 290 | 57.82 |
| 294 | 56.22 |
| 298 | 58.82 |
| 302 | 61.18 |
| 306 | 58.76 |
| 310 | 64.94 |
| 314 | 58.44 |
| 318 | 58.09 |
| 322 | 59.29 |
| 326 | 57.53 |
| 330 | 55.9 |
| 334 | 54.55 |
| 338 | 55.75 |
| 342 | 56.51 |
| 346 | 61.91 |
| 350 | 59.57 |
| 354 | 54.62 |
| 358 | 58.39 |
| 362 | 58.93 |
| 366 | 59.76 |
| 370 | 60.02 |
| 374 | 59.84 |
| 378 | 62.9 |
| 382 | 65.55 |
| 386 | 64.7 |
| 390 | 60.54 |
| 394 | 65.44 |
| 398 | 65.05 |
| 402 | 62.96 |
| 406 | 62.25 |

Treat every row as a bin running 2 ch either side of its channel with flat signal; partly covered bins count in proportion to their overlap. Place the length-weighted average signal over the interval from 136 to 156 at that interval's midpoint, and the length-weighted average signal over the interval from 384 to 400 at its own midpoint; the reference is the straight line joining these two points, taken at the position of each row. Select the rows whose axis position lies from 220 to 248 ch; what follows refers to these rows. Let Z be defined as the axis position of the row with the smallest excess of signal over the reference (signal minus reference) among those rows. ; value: 222 ch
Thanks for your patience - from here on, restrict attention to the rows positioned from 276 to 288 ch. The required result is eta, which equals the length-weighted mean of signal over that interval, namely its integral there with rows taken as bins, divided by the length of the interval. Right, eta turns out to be 58.1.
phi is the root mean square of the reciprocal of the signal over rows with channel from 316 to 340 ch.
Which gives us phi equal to 0.0176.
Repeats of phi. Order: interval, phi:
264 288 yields 0.0172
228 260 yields 0.0186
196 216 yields 0.0226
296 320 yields 0.0167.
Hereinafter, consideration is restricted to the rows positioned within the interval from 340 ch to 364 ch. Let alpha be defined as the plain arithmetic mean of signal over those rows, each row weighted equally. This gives 58.3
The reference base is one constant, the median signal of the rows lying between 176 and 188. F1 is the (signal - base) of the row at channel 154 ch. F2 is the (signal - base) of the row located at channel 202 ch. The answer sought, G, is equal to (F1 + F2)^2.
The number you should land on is 5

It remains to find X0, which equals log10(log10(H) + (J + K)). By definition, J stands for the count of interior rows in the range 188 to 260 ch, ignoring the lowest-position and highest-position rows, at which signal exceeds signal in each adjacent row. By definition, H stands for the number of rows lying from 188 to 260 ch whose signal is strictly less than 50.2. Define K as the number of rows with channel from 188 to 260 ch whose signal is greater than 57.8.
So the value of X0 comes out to 0.7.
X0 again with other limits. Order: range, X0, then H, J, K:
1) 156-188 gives 0.3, 7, 1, 0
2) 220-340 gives 1.3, 1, 9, 13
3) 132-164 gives 0.5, 8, 2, 0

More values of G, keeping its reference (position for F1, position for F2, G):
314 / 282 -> 585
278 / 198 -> 31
